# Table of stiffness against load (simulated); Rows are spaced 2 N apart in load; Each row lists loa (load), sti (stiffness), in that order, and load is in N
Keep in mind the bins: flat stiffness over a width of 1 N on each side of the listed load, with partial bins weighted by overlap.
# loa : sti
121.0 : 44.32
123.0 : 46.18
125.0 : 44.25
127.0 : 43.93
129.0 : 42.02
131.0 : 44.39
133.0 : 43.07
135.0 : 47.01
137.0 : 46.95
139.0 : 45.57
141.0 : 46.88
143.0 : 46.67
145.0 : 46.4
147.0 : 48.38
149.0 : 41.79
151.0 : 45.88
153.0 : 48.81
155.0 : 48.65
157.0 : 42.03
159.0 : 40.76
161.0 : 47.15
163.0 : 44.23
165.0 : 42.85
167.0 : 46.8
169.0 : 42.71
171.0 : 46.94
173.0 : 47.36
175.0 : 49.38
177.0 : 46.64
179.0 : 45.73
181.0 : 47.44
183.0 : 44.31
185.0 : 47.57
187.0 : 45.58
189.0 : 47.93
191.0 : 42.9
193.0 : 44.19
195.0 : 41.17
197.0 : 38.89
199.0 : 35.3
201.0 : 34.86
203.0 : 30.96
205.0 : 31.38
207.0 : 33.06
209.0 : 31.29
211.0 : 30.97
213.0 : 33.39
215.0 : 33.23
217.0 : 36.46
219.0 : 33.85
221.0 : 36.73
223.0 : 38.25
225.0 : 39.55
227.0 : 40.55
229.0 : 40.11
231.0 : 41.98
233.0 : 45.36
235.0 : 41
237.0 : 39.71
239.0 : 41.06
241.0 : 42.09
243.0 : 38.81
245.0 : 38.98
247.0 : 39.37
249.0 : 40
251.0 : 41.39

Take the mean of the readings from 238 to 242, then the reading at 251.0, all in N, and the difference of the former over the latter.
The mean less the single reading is 0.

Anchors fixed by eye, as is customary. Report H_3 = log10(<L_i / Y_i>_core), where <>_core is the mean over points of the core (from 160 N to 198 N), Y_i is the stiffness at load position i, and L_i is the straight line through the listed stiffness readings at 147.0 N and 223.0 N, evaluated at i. -0.010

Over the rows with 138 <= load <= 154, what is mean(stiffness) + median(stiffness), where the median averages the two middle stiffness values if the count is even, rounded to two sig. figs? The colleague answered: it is 93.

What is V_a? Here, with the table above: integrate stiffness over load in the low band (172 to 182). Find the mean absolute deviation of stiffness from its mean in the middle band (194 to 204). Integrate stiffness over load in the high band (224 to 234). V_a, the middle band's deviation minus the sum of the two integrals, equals -885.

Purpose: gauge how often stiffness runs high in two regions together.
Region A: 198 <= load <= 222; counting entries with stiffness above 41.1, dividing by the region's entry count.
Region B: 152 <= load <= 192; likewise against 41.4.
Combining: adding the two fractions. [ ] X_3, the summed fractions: 0.95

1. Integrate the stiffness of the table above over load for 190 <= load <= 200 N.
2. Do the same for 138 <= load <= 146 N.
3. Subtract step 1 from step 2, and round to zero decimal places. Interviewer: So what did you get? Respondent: -34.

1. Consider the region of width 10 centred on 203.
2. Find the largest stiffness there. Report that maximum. 35.3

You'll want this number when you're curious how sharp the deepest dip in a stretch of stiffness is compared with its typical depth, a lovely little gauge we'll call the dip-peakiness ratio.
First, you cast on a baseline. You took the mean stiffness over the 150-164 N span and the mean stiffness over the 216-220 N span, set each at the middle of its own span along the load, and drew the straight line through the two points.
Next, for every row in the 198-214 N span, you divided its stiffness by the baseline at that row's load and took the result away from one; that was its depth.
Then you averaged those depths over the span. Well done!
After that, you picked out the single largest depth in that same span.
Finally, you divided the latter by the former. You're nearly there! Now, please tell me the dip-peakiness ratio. 1.5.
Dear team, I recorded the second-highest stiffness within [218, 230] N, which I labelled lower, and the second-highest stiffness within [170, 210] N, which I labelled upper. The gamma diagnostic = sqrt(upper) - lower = -33.2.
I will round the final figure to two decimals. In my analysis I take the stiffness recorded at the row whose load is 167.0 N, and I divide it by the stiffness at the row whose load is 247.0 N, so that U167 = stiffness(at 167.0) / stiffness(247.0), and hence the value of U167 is 1.19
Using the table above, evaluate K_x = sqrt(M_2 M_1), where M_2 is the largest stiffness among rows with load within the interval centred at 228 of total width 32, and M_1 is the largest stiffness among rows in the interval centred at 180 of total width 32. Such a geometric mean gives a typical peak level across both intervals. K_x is 47.3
